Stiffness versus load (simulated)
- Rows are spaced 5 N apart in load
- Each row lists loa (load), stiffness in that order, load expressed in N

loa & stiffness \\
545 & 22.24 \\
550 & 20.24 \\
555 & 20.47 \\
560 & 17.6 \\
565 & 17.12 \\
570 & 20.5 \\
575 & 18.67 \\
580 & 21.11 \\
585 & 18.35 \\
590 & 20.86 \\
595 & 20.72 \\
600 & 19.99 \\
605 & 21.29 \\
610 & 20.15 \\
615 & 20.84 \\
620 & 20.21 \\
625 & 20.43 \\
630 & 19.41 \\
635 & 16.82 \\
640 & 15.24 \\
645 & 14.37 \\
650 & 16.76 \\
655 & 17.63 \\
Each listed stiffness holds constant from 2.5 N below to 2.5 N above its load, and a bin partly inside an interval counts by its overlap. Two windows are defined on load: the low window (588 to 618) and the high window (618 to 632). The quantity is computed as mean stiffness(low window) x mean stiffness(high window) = 413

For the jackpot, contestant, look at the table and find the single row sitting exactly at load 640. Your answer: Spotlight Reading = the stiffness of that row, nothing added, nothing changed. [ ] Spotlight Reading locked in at 15.24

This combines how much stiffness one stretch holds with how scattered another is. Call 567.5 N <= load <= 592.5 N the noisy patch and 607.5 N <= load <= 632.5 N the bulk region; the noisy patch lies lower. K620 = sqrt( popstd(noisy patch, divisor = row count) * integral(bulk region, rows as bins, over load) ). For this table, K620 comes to 24.1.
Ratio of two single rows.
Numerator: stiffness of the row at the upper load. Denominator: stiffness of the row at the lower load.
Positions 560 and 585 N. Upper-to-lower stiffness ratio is 1.0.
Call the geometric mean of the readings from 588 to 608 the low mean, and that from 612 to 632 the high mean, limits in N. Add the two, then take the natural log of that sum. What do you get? 3.71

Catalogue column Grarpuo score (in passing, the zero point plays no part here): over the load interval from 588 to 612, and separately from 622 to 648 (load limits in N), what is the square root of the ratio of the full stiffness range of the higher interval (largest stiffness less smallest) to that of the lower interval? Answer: 2.2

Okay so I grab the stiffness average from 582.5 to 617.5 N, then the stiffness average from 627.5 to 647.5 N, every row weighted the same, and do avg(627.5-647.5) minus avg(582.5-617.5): -4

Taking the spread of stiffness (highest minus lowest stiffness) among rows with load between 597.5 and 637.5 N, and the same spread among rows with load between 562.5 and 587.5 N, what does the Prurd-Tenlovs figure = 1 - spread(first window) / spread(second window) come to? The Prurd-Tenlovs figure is -0.1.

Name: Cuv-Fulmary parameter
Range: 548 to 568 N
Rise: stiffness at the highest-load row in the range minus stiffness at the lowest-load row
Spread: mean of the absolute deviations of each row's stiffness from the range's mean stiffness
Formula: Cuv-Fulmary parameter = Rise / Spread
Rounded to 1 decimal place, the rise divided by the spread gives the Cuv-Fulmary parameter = -2.1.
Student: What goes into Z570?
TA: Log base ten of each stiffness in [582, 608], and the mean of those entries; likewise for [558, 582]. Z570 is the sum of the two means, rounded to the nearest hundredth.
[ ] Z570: 2.58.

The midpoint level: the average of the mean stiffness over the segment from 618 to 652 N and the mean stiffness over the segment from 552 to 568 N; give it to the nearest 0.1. 18.0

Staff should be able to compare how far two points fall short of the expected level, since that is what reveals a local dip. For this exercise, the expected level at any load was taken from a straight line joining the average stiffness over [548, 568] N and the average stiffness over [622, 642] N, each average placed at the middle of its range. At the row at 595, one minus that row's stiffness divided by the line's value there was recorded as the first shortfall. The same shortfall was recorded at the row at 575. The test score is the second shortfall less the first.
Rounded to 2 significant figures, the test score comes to 0.12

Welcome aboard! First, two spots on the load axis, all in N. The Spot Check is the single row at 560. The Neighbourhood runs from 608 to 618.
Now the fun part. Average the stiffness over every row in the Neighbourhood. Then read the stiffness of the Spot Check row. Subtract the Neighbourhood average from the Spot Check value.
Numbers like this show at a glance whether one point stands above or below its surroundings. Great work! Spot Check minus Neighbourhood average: -2.9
